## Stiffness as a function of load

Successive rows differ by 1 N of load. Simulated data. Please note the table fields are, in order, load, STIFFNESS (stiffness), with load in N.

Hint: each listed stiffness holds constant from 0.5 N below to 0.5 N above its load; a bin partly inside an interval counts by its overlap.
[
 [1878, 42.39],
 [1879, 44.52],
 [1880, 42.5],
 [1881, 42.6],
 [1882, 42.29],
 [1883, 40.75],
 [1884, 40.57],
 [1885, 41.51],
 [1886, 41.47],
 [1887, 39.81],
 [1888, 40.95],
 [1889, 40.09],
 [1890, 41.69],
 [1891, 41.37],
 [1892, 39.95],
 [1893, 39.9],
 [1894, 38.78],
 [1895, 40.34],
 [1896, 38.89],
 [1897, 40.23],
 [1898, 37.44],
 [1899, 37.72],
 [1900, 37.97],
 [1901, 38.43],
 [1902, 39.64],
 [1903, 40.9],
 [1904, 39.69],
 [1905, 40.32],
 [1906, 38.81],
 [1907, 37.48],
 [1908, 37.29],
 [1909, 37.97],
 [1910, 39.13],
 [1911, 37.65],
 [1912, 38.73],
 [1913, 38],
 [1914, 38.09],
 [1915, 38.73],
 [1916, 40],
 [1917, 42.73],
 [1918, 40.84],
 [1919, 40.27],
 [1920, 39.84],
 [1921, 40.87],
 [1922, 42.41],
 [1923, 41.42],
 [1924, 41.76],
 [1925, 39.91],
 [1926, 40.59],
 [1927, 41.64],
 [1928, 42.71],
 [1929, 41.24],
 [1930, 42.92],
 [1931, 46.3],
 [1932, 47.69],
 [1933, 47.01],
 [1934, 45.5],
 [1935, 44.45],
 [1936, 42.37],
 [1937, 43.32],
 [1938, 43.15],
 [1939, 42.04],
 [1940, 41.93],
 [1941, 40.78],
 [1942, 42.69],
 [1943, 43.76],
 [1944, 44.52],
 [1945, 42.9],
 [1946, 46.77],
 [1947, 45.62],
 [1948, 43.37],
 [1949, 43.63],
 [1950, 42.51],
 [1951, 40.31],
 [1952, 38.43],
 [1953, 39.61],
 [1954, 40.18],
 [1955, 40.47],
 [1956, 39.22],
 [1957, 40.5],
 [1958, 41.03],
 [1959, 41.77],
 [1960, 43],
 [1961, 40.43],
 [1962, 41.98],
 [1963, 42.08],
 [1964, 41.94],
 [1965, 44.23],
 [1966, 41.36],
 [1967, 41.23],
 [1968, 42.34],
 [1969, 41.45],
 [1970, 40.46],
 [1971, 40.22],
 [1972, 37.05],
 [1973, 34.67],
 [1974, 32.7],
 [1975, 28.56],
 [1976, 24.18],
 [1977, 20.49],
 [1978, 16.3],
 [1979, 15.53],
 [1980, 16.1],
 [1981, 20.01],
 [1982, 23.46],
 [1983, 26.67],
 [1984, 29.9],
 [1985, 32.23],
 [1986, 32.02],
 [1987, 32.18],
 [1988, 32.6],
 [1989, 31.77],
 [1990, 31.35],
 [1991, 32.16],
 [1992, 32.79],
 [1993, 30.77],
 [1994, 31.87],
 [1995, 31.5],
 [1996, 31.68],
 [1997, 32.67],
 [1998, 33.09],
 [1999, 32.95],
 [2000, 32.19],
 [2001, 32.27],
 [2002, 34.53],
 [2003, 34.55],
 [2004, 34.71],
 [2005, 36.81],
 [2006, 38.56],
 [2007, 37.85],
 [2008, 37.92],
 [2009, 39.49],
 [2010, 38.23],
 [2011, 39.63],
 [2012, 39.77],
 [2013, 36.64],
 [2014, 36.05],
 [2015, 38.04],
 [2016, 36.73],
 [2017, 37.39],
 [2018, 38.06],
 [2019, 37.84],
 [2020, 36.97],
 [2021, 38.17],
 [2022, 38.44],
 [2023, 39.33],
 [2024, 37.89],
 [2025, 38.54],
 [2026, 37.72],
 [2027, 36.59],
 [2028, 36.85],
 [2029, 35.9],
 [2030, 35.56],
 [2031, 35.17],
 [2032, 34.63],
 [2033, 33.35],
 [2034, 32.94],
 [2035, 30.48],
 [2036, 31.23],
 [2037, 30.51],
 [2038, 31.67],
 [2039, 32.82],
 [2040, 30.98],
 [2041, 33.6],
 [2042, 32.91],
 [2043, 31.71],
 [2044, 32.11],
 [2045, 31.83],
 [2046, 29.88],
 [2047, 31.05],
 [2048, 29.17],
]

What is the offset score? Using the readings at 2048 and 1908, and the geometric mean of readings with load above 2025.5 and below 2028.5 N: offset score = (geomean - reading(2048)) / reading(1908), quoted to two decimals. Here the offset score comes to 0.21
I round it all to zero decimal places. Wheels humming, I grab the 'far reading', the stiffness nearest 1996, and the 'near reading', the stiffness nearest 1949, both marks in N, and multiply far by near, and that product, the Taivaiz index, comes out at 1382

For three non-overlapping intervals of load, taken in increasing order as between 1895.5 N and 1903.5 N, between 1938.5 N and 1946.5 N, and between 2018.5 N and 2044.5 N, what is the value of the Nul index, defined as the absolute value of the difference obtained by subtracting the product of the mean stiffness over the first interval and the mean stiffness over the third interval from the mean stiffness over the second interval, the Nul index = 1309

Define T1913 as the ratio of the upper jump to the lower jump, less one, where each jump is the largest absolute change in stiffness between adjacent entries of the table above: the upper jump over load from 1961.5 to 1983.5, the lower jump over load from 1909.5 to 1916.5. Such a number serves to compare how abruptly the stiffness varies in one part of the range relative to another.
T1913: 2.0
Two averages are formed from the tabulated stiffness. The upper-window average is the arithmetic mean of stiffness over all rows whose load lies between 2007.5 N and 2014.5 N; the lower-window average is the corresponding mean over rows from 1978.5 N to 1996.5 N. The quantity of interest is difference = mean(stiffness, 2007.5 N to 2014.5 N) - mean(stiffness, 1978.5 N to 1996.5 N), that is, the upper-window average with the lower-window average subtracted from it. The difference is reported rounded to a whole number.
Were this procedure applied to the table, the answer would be 10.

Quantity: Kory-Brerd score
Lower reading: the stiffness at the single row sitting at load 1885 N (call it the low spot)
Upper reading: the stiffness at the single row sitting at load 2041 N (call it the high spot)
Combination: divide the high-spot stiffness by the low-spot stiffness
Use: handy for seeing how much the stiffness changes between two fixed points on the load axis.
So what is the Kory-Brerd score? 0.81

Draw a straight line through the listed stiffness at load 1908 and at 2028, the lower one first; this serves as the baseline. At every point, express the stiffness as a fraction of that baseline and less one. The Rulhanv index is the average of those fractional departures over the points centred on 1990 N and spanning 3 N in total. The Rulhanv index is -0.141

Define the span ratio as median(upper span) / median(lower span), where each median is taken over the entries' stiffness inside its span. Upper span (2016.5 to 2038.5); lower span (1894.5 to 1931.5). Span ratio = 0.92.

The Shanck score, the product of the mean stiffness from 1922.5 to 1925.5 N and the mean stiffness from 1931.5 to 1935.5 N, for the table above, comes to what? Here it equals 1894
